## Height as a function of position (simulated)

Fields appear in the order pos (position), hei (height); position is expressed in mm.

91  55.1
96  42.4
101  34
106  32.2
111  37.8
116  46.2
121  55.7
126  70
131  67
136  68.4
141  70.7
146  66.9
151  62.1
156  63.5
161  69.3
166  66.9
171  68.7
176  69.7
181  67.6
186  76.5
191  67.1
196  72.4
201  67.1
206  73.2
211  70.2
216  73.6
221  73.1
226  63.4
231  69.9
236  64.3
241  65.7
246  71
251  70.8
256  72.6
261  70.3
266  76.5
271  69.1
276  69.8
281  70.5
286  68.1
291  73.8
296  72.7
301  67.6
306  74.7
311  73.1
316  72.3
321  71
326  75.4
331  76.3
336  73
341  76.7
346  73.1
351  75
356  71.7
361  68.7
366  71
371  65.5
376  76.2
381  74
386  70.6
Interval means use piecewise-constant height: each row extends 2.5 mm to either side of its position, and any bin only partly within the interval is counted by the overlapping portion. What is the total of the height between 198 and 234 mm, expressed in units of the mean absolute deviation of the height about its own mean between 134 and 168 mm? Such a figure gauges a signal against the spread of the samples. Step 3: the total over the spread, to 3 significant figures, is 213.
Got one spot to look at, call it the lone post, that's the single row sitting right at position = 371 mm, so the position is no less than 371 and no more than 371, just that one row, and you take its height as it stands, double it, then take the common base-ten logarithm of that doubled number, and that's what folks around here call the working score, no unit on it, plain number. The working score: 2.12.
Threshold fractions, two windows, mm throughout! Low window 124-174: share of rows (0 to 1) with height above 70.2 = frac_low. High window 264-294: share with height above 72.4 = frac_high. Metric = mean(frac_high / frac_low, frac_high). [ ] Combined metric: 1.8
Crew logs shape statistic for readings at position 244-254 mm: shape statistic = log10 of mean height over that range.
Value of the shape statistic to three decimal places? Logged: 1.851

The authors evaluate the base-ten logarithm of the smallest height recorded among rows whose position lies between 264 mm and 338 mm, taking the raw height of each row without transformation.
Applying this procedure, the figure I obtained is 1.83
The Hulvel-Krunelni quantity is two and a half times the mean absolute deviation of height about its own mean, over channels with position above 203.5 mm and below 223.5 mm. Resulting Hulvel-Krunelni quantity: 2.9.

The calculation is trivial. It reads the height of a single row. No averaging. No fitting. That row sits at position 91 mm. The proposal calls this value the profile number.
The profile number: 55.1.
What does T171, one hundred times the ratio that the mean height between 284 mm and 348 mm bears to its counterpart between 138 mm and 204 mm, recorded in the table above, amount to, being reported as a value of 106.7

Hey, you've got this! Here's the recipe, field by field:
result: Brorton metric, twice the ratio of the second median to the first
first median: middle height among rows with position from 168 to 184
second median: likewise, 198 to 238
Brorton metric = 2.04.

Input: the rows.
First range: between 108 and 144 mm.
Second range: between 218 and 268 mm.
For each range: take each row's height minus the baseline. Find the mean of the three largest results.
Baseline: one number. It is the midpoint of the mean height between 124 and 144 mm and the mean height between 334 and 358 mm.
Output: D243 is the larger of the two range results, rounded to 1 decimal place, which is 2.6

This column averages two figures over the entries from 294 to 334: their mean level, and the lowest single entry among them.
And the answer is 70.2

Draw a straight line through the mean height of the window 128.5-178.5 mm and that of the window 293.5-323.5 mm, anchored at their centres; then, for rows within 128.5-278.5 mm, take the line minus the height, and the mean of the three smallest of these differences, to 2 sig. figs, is -6.2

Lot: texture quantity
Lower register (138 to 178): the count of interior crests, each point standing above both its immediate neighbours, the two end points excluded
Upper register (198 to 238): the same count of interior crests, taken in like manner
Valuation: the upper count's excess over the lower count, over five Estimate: 0.40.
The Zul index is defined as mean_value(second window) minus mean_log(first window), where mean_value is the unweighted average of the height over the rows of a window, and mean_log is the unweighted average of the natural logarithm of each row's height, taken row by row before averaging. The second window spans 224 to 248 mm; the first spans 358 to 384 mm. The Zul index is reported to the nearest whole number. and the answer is 63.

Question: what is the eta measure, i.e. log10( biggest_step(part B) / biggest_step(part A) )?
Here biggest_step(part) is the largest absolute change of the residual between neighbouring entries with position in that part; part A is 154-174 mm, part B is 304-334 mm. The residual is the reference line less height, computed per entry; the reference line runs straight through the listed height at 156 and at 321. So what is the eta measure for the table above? -0.13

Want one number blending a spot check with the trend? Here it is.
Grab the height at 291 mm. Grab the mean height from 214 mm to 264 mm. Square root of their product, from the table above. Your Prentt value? 71.6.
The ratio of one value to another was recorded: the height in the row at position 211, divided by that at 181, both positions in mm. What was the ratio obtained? 1.04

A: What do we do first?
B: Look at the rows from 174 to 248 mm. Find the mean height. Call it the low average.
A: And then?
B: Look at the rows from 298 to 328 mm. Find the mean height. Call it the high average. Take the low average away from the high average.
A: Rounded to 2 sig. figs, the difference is 2.7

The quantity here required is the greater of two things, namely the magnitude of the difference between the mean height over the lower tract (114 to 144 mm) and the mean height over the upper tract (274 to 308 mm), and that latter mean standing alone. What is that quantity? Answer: 71.0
